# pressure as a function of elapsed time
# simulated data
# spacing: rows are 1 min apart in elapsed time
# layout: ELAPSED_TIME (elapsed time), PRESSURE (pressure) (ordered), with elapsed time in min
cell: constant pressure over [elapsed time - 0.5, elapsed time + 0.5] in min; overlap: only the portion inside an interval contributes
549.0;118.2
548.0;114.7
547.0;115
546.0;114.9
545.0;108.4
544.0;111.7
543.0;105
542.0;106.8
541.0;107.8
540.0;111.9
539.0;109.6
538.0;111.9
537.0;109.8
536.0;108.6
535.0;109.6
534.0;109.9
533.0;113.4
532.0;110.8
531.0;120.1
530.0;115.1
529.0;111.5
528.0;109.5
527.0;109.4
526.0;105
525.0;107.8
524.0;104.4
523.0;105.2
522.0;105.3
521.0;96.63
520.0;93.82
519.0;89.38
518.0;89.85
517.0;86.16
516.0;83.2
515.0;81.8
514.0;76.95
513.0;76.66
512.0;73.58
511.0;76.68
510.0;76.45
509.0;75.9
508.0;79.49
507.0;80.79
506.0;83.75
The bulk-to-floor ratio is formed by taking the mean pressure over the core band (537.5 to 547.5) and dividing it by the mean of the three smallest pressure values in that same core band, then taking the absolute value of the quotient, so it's 1.04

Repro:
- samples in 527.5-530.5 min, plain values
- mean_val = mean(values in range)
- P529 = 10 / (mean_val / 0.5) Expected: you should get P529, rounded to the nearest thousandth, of 0.045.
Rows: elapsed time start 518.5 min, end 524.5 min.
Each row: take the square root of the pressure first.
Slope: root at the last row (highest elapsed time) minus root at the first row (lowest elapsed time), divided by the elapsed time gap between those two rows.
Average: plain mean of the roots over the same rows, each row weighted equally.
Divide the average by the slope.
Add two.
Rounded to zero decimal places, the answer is 67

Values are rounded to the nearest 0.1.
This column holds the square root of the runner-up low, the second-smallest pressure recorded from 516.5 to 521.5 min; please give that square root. 9.5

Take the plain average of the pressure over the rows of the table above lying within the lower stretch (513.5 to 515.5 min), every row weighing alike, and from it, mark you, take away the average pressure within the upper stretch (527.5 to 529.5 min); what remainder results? -31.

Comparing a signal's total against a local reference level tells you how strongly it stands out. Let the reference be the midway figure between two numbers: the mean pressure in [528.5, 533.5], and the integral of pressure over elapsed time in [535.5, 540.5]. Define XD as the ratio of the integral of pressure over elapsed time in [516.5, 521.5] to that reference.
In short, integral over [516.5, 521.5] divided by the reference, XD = 1.37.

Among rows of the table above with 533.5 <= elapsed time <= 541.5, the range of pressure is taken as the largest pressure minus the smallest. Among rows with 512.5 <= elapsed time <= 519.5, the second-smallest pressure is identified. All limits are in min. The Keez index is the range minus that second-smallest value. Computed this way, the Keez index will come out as -73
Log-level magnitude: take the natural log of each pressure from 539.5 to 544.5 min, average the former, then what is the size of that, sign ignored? 4.69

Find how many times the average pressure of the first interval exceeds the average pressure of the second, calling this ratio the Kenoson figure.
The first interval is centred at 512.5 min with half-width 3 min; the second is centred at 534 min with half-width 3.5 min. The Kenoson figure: 0.69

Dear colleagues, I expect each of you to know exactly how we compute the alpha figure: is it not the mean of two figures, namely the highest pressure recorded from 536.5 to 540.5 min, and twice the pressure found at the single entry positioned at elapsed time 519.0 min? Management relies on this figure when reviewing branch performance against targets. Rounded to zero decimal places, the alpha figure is 145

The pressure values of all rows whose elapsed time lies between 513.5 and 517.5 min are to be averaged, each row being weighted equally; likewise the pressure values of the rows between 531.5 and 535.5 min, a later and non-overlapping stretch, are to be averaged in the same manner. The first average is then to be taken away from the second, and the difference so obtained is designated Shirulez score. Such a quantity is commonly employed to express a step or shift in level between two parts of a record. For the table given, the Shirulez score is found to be 29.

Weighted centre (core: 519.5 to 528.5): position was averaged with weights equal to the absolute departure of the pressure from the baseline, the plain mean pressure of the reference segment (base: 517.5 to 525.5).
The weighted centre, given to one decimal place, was 524.8 min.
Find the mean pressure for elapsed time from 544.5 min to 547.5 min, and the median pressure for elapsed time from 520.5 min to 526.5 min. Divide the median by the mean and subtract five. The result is -4.07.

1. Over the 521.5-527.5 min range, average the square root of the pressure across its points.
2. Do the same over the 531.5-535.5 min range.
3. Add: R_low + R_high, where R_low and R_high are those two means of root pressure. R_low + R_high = 20.8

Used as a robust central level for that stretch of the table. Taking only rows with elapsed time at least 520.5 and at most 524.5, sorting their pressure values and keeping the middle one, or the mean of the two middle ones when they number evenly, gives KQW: 105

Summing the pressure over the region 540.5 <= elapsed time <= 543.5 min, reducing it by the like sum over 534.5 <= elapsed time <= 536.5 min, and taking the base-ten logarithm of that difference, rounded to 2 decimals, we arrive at 2.01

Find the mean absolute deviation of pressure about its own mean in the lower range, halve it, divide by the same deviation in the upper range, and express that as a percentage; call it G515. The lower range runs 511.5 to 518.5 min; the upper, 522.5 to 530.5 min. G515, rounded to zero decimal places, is 81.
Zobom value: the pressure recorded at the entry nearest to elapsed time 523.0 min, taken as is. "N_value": 105.2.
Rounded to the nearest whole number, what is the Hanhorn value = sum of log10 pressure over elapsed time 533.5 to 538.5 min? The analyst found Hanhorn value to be 10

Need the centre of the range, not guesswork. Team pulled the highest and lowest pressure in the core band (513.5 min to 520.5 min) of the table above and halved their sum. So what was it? 85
